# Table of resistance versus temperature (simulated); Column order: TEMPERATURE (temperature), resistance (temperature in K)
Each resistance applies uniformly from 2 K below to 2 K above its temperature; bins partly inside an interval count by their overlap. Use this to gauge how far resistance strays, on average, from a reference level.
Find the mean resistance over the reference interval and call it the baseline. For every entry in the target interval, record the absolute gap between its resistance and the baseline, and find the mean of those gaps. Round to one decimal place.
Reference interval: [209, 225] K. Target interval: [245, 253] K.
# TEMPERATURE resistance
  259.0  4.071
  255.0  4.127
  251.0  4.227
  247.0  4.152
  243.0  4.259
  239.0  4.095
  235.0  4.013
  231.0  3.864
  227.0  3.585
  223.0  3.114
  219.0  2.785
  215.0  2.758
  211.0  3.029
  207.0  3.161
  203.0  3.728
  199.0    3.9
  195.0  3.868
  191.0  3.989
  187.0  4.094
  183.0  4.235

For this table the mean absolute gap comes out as 1.3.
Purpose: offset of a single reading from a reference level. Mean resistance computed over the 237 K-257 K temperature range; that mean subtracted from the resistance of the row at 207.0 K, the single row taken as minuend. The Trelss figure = -1.0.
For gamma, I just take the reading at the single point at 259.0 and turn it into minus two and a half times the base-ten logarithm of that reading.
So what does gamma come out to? -1.5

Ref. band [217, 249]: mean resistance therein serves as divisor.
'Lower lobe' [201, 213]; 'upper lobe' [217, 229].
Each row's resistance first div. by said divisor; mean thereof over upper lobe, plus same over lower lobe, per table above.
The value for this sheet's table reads 1.7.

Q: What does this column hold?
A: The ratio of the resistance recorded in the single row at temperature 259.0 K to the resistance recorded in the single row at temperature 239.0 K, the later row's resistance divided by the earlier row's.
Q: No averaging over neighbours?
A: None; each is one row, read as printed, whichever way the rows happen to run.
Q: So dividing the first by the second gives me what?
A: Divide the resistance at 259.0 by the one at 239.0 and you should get 1.0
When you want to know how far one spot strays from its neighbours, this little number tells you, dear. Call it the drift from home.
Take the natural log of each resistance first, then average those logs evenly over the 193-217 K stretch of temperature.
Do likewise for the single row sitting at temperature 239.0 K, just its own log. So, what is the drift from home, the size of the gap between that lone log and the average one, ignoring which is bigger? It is 0.19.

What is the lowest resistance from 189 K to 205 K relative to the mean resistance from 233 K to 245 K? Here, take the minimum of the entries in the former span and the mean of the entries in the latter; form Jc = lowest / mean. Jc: 0.90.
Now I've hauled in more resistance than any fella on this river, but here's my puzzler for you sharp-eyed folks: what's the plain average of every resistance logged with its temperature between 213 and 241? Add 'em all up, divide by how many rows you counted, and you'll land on 3.5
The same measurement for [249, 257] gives 4.2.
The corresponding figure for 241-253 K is 4.2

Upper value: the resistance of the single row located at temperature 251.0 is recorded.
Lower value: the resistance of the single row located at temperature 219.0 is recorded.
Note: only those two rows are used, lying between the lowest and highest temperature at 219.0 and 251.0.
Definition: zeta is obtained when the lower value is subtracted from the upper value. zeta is 1.44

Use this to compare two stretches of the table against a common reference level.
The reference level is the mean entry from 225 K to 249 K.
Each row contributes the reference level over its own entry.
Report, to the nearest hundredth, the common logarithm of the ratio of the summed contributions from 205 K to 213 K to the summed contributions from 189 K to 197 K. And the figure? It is 0.10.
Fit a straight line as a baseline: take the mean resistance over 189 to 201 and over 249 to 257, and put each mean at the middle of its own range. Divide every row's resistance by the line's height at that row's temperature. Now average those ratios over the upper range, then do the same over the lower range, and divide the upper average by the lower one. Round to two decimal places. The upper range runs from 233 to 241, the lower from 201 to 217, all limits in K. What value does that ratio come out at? 1.24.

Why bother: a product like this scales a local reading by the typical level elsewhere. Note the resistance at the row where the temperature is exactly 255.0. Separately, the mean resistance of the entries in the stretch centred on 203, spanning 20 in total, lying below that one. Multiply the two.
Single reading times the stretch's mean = 14.6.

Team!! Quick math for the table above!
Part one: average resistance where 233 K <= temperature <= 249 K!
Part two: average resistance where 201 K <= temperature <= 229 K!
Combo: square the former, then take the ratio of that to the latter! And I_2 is 5.4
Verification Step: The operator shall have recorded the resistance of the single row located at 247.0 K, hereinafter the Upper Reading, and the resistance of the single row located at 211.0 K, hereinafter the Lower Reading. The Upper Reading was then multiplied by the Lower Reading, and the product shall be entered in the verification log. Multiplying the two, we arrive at 13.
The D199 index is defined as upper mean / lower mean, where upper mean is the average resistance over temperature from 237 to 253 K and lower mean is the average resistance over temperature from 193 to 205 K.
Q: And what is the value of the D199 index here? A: 1.09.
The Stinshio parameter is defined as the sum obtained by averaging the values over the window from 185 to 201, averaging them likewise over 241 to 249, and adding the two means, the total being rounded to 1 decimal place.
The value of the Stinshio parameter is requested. 8.2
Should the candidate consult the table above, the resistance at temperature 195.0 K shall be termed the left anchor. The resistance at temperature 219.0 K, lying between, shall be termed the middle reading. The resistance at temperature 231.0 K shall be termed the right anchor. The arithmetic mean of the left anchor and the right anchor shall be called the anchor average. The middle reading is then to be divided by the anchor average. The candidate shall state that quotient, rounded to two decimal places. 0.72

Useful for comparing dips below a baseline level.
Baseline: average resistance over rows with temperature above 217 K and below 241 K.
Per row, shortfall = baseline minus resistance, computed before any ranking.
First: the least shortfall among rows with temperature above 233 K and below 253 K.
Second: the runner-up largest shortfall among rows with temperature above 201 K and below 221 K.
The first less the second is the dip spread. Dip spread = -1.5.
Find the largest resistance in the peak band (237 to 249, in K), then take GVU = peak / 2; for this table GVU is 2.13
